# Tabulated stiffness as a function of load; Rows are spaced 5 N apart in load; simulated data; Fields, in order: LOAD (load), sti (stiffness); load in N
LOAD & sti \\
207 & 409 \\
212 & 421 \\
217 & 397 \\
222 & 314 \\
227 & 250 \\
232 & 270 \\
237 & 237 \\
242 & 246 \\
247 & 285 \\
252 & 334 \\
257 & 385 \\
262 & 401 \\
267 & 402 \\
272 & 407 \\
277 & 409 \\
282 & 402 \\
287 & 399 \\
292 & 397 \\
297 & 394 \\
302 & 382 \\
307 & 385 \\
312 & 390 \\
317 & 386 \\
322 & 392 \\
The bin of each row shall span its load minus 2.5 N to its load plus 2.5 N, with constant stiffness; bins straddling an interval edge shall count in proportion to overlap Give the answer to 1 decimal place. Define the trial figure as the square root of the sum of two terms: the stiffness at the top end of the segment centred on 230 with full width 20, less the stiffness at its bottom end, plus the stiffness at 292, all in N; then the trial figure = 17.9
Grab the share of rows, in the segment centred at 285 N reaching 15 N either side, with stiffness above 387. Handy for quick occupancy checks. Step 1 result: 1.0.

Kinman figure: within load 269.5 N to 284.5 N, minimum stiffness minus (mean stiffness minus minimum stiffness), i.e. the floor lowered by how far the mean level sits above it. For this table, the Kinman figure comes 398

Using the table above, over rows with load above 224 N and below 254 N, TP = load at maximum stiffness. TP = 252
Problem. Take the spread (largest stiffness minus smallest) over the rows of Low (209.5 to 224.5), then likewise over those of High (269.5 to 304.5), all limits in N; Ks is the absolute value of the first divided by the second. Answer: 4.0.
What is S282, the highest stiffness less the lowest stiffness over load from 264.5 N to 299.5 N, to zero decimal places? 15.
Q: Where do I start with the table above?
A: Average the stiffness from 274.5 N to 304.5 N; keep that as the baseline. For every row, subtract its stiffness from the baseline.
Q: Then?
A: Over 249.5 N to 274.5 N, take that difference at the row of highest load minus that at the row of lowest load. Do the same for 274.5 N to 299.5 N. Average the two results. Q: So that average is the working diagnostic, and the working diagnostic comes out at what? -29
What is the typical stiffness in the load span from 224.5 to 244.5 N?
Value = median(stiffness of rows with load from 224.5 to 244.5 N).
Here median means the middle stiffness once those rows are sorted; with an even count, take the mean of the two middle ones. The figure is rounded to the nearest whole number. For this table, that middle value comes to 248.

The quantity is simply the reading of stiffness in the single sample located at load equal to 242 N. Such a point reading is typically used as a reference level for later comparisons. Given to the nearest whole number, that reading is 246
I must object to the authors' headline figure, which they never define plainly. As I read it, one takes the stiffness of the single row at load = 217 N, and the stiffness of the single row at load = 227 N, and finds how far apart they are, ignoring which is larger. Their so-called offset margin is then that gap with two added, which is 149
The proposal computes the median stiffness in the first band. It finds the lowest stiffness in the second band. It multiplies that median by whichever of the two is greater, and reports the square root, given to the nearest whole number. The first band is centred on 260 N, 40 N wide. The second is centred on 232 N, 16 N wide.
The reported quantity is 393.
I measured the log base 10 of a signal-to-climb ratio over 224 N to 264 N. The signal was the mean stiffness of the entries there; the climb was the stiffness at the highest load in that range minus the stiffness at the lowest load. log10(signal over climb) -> 0.3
